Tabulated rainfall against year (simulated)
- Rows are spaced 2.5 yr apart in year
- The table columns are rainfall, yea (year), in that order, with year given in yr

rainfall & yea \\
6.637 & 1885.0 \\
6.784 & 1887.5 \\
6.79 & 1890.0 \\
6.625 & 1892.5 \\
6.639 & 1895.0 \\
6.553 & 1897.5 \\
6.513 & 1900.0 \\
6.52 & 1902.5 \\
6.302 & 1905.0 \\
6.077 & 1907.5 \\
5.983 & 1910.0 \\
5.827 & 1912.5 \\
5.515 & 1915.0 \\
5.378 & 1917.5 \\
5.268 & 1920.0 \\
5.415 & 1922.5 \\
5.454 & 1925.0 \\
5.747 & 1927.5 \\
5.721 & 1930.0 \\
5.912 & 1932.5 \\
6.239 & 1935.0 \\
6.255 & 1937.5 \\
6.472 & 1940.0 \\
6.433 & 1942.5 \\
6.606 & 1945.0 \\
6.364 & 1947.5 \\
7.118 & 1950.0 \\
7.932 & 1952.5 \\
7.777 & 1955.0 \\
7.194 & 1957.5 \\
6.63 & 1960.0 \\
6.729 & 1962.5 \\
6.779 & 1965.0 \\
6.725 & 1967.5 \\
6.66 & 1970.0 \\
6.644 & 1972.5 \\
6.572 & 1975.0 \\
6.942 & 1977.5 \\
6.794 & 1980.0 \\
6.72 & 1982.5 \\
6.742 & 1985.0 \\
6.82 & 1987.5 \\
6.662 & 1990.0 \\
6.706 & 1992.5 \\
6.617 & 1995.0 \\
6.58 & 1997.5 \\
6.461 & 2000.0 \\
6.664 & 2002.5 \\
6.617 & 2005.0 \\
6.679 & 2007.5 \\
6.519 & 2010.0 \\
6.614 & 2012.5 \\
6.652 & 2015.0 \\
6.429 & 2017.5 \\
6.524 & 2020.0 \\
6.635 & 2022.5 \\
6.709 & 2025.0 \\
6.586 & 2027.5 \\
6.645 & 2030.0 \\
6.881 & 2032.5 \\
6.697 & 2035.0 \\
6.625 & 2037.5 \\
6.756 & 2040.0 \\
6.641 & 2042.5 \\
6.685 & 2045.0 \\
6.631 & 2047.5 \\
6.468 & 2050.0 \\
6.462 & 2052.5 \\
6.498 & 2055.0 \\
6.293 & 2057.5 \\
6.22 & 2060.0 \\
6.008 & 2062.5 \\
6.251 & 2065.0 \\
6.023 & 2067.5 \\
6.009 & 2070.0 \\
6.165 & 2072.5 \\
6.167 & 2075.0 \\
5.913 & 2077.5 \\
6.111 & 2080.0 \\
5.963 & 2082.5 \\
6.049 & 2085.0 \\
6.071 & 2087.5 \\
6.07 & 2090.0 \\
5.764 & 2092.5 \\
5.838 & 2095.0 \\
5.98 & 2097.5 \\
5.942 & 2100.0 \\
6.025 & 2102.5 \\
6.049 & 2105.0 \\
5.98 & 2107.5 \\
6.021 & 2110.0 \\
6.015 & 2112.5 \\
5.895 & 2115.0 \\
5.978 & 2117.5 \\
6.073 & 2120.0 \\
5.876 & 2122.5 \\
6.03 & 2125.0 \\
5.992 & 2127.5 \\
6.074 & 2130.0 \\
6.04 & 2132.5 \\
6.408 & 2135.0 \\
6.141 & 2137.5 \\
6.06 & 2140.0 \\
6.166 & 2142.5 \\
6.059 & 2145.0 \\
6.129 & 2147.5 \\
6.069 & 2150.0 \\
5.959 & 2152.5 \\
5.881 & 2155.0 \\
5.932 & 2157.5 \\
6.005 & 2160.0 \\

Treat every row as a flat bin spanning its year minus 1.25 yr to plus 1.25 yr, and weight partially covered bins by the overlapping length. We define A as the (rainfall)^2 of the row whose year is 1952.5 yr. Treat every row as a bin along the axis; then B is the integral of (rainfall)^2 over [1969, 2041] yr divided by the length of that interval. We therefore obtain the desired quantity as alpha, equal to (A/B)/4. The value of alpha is 0.35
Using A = 62.9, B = 44.4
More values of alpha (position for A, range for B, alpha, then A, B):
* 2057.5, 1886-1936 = 0.27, 39.6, 37.0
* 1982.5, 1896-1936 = 0.32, 45.2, 35.0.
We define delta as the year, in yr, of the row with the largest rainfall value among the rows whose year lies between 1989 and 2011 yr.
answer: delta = 1992.5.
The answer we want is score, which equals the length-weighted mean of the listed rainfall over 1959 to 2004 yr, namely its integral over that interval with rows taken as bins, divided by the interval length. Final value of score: 6.69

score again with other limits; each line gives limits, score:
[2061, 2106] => 6.02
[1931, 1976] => 6.72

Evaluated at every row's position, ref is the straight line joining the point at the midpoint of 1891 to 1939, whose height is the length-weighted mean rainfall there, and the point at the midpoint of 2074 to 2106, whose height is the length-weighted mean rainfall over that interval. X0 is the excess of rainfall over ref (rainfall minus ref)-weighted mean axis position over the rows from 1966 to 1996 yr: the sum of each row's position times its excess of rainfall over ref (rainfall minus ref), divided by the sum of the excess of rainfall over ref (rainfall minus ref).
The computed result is 1981.2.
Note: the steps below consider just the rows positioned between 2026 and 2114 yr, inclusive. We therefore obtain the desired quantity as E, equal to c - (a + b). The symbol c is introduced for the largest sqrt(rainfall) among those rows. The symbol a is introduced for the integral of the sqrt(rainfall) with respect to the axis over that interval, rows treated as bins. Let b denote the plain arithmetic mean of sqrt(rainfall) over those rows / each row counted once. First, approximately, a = 220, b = 2.50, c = 2.62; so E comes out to -220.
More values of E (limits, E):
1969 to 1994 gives -65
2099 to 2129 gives -73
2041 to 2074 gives -83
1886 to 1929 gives -106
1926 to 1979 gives -136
